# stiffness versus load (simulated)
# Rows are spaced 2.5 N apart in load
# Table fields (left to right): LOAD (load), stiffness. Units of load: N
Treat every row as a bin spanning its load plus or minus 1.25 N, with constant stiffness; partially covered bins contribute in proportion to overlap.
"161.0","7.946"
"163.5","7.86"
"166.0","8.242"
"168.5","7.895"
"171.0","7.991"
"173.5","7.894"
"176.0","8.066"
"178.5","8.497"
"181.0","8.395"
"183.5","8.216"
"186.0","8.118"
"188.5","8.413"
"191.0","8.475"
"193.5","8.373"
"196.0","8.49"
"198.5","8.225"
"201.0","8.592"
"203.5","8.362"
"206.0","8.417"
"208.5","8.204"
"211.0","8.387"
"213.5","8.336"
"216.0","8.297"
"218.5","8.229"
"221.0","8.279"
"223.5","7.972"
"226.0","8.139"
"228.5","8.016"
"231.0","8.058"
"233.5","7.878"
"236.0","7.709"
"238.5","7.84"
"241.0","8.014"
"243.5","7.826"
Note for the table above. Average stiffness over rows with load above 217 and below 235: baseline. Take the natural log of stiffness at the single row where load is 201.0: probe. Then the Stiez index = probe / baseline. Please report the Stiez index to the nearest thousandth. 0.266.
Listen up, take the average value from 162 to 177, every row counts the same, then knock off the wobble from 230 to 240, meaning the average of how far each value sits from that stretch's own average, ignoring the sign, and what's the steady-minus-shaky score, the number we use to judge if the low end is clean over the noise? 7.89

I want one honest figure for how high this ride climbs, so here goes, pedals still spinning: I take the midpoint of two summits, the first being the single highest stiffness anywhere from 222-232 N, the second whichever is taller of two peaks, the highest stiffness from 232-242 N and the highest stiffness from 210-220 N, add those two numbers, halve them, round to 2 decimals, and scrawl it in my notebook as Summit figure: 8.26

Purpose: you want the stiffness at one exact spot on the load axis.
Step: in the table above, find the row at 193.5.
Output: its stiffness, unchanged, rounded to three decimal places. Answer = 8.373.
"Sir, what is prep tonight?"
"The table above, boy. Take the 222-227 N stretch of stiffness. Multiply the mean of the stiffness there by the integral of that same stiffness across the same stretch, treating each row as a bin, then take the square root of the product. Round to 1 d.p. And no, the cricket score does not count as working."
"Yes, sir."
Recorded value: 18.0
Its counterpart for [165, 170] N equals 18.0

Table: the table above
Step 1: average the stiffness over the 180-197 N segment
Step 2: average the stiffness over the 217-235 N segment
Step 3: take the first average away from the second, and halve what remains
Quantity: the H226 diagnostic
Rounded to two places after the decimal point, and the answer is -0.14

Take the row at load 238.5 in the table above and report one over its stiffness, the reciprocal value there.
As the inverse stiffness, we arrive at 0.128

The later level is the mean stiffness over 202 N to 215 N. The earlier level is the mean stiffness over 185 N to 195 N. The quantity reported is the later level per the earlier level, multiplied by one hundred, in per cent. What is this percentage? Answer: 100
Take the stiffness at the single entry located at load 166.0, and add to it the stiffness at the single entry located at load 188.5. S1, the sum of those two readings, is 16.7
